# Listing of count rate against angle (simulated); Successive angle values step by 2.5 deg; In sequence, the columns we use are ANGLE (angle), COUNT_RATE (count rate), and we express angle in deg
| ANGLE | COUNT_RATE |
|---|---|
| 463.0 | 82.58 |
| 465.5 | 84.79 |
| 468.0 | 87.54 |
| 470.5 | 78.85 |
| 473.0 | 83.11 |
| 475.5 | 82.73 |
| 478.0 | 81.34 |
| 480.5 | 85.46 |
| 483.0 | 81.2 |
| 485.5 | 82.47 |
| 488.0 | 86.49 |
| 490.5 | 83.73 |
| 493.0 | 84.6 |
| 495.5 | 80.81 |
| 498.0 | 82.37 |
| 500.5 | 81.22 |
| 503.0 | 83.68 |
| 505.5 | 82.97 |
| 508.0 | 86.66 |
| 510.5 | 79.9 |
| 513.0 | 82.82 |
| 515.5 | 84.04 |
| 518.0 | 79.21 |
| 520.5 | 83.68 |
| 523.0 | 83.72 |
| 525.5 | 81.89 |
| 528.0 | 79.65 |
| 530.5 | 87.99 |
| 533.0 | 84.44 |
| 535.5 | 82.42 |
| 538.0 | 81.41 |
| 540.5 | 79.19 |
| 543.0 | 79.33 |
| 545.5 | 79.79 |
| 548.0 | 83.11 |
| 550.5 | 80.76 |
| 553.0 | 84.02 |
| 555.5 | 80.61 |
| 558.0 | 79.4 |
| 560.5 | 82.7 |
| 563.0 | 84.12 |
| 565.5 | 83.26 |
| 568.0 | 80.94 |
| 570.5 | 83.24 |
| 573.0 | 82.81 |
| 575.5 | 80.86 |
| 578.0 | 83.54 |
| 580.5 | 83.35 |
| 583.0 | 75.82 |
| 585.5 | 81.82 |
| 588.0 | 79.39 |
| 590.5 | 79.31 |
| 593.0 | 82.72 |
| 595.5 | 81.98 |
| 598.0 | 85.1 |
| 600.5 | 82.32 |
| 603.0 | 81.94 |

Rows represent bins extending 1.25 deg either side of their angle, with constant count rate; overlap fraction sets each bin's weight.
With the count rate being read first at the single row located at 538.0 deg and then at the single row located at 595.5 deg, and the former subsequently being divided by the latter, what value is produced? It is 0.99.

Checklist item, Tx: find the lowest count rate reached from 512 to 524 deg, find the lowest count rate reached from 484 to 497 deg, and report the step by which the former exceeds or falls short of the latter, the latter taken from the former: -1.6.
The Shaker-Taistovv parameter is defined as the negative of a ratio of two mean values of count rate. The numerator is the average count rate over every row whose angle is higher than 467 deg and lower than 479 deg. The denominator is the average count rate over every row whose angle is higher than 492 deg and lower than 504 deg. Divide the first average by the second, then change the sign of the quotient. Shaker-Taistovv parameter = -1.00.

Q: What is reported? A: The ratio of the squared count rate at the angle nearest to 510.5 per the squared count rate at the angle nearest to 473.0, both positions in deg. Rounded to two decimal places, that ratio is 0.92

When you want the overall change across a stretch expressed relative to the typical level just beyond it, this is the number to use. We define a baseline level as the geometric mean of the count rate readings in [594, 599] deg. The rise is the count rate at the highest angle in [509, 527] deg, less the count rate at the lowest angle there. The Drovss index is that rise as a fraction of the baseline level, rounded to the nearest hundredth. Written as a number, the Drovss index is 0.02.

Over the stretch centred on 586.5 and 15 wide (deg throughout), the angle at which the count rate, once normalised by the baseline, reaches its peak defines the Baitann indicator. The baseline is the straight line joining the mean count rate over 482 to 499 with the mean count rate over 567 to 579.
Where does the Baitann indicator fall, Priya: 580.5 deg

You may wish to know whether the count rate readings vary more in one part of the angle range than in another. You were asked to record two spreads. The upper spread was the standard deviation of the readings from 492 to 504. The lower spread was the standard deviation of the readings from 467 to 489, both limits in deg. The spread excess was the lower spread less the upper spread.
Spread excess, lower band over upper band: 1.2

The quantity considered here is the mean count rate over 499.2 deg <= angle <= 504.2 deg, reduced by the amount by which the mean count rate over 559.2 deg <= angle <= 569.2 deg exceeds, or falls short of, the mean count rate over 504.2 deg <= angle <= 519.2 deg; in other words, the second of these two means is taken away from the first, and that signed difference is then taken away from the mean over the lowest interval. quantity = 82.3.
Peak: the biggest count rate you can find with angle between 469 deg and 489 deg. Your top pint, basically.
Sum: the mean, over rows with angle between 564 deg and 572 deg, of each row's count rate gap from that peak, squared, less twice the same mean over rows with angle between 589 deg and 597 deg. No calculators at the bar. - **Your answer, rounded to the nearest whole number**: -40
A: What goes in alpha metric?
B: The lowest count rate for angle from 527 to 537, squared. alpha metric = 6344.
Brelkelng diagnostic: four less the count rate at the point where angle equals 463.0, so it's -78.6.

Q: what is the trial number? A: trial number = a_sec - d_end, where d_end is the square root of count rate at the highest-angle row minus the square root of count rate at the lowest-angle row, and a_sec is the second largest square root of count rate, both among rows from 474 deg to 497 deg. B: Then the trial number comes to 9.4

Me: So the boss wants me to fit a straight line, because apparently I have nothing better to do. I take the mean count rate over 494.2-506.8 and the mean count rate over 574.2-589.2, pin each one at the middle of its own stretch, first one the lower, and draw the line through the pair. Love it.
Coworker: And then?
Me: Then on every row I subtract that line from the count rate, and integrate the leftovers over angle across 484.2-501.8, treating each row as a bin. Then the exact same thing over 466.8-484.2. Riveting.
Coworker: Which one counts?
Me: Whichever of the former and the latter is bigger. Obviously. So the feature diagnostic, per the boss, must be 13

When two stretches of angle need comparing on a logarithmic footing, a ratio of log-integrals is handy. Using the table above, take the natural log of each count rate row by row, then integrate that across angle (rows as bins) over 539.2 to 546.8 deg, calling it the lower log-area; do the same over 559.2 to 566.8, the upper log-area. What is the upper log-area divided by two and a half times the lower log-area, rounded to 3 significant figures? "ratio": 0.404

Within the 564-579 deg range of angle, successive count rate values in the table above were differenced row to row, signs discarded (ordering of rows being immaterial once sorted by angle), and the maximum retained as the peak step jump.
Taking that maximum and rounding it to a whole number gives 3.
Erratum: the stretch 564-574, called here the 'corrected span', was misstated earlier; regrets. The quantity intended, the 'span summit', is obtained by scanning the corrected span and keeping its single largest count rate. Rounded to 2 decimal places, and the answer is 83.26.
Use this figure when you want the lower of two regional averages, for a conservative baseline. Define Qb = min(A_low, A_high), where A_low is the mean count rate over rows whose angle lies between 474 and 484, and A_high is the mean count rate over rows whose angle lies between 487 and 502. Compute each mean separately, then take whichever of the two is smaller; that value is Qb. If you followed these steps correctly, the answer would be 82.7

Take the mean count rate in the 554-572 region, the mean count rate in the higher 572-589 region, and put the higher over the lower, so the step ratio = 0.99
